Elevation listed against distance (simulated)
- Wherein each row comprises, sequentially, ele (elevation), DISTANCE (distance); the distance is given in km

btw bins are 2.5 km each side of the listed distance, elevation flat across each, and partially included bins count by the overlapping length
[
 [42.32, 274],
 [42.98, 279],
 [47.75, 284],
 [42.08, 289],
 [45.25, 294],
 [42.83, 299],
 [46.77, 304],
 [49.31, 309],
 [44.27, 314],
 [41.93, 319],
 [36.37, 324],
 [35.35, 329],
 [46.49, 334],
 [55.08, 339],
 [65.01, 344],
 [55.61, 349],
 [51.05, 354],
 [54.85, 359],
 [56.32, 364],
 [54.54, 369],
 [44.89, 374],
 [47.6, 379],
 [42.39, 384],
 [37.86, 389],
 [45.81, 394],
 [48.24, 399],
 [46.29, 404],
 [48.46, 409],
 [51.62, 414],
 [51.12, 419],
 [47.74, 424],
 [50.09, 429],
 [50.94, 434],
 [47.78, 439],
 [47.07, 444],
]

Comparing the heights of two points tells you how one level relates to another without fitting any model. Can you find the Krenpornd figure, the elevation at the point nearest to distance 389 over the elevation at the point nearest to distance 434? 0.74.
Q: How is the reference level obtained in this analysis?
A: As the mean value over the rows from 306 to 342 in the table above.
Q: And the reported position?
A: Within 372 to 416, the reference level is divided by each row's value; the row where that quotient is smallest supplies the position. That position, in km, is 414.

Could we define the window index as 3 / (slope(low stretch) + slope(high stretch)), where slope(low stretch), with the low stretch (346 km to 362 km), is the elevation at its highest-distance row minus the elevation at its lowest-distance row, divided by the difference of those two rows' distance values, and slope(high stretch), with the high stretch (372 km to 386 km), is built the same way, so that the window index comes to -9.2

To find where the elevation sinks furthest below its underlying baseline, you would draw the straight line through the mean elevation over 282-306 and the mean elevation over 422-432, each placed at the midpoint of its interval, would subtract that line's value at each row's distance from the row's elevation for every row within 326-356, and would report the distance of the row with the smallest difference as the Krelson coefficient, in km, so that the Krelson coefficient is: 329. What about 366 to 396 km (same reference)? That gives 389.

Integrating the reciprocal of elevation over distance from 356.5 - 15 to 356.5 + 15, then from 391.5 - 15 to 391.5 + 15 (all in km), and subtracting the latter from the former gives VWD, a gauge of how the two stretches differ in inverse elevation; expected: -0.14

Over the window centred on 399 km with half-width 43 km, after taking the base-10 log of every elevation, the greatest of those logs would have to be 1.75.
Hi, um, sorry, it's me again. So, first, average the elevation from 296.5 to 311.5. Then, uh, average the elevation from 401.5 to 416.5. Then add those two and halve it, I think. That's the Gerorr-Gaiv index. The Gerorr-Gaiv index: 48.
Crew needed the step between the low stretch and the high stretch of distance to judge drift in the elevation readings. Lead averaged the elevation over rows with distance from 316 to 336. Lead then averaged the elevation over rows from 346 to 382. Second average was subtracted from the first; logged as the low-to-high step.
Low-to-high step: -12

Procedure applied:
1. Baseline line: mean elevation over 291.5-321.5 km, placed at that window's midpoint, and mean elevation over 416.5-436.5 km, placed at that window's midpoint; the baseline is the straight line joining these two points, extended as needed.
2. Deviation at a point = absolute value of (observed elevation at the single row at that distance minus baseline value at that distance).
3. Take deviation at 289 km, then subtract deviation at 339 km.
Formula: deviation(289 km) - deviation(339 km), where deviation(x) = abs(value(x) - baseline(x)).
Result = -6.4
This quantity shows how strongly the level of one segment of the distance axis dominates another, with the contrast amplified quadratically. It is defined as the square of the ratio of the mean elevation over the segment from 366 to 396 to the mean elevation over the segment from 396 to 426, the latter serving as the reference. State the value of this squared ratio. 0.87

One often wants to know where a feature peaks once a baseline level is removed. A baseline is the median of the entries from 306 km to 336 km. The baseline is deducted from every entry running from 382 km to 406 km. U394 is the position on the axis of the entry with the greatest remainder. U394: 399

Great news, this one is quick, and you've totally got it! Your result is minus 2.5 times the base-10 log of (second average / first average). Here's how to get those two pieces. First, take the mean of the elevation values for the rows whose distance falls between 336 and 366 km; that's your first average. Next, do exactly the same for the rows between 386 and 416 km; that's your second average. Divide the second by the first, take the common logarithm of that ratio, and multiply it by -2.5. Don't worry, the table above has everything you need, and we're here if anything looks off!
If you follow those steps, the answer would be 0.21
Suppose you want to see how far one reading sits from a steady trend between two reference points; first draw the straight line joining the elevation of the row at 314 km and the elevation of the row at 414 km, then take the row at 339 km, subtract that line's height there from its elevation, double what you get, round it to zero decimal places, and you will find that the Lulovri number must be 18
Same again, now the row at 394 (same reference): -9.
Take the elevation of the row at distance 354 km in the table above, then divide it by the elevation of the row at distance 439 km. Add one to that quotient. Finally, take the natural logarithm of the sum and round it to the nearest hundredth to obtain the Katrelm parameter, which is 0.73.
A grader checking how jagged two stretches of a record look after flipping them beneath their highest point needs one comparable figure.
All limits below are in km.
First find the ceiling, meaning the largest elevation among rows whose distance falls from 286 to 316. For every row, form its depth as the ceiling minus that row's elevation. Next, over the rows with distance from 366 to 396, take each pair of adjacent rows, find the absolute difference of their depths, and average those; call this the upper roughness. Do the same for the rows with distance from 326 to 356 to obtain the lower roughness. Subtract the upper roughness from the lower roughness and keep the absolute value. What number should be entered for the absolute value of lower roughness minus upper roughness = 2.7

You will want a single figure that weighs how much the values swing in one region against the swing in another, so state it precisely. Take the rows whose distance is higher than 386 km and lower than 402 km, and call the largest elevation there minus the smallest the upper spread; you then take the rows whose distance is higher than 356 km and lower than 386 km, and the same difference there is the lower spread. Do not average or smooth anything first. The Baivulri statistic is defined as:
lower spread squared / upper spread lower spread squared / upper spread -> 19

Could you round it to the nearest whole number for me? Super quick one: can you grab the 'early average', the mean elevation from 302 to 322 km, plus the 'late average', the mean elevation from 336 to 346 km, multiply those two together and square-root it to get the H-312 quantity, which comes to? 52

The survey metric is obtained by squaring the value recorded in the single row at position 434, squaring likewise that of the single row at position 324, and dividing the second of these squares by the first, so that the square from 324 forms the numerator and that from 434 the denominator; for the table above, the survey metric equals 0.51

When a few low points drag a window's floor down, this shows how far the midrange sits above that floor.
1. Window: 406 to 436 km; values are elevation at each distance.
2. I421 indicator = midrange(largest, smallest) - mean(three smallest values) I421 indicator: 1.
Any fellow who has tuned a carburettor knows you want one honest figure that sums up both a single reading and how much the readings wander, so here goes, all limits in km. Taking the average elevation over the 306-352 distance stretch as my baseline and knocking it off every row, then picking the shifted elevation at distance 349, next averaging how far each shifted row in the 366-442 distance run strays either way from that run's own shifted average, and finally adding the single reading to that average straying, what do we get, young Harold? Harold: 11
